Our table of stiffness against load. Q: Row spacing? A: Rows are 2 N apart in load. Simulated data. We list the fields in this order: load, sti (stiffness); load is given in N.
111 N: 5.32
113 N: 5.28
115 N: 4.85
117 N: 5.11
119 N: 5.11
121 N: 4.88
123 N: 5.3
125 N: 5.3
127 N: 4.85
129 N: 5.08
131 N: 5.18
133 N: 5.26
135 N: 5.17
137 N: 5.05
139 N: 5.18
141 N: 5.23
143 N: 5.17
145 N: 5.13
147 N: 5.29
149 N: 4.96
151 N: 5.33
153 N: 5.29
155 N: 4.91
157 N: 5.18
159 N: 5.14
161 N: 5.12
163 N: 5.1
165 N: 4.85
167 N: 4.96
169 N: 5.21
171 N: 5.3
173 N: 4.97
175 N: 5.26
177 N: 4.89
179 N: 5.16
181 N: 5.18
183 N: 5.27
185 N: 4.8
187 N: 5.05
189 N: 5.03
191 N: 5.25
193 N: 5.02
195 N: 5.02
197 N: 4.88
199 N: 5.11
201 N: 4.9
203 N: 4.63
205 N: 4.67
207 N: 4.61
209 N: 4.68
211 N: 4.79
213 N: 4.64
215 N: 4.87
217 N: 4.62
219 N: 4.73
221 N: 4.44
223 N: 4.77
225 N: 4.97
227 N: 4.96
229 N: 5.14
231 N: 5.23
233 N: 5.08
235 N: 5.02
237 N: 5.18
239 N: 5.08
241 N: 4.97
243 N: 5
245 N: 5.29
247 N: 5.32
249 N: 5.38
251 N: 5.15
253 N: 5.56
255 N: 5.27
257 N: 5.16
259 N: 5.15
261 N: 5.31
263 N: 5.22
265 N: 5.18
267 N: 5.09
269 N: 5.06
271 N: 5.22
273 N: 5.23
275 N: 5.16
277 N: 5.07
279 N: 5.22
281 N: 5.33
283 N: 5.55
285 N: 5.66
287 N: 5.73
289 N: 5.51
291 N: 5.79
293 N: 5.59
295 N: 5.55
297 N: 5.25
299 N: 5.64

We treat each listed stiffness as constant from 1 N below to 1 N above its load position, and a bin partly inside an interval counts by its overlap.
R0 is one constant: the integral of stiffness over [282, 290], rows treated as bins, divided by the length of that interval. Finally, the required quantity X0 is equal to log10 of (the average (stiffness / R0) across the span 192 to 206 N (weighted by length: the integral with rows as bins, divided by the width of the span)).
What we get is -0.060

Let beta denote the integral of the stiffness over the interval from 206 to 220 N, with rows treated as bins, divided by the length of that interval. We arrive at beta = 4.71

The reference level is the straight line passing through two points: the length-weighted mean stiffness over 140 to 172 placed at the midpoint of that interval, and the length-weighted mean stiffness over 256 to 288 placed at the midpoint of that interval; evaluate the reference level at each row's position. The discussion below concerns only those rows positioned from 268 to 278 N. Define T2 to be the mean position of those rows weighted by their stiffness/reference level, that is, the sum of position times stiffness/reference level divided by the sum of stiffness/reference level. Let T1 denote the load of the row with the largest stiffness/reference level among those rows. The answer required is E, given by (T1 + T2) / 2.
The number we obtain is 273.0 N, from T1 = 273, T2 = 273.0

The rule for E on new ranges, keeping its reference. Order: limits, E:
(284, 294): 290.0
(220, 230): 227.1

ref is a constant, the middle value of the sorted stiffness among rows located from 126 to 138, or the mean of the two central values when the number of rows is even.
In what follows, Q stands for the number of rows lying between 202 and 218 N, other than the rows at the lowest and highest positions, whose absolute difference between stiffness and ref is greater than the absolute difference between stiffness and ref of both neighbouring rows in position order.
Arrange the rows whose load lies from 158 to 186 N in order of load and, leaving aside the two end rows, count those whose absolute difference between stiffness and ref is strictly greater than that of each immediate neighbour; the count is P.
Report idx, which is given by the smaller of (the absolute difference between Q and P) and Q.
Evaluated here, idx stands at 1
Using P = 3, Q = 2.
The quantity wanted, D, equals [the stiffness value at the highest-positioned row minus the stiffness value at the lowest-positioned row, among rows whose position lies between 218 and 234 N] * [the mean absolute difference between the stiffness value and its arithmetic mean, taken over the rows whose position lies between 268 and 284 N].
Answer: 0.037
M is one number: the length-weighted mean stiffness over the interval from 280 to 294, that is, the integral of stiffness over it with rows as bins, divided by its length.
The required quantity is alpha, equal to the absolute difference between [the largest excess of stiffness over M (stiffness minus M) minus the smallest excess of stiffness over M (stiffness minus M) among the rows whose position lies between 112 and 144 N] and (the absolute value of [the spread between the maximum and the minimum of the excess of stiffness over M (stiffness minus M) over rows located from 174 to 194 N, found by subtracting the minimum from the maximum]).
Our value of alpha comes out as 0.020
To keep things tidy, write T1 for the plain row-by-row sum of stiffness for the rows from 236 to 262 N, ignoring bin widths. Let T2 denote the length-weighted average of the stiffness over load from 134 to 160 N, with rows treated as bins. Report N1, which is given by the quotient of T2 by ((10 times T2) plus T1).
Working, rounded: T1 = 68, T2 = 5.16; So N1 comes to 0.0432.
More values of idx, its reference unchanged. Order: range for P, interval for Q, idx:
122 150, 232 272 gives 1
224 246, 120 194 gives 7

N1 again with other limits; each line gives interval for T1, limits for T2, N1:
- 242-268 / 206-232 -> 0.0414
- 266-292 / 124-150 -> 0.0425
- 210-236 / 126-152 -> 0.0449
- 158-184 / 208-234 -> 0.0422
